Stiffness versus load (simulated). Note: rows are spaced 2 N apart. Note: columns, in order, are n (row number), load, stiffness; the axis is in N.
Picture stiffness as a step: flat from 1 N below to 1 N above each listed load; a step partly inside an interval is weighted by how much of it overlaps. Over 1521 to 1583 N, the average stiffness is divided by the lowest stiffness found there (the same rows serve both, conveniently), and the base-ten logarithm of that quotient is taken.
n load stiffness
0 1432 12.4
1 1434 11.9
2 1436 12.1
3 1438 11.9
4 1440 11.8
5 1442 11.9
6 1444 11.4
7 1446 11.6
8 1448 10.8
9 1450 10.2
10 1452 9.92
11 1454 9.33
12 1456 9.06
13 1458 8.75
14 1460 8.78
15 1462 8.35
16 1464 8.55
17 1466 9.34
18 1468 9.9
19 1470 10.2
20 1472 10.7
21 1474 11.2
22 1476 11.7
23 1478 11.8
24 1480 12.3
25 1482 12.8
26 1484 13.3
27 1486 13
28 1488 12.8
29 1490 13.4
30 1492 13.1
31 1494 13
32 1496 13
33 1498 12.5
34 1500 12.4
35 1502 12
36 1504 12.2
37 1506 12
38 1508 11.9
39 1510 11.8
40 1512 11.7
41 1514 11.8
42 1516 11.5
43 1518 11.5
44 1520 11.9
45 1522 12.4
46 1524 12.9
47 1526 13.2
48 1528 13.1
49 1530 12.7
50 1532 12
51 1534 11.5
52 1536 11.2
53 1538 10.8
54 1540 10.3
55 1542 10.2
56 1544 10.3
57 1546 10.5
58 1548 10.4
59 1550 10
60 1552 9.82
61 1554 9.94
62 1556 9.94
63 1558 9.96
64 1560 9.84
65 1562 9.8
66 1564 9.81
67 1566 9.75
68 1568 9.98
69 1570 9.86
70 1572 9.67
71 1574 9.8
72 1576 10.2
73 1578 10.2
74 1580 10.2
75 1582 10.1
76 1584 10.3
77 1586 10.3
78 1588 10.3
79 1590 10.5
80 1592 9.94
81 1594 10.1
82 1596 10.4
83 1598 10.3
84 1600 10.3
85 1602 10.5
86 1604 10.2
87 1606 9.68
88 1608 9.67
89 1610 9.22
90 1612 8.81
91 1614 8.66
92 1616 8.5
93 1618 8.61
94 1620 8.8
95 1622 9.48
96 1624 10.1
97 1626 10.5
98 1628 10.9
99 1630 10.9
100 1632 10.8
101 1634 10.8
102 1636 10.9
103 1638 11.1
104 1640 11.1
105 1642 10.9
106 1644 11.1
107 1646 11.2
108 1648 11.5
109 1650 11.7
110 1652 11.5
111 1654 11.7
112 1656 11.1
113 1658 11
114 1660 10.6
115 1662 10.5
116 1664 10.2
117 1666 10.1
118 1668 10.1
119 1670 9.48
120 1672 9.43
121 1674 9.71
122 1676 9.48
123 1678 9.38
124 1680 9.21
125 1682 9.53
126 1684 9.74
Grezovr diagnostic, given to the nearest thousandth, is 0.042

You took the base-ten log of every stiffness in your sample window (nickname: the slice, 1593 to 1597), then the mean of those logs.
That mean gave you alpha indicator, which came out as 1.01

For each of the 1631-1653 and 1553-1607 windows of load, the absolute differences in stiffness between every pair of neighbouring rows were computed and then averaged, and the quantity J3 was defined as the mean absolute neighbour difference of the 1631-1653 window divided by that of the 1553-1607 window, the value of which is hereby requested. 1.0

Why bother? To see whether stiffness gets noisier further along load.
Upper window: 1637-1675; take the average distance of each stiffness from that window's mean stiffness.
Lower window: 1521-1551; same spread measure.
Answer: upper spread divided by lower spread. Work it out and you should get 0.6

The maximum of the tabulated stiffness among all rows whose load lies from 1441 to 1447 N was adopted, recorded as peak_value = 11.9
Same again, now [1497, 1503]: 12.5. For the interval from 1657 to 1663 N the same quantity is 11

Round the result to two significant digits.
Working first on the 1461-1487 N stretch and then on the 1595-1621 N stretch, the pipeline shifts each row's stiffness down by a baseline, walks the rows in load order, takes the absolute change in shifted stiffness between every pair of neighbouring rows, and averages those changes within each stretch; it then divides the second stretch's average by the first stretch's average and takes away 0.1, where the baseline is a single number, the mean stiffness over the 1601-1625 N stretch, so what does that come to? 0.40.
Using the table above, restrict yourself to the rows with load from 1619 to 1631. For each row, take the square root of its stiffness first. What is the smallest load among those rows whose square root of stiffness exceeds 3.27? 1628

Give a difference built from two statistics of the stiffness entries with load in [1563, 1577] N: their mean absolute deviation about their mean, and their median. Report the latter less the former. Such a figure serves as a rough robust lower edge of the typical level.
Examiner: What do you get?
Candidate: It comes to 9.7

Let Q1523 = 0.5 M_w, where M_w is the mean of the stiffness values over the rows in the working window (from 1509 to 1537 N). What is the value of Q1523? 6.04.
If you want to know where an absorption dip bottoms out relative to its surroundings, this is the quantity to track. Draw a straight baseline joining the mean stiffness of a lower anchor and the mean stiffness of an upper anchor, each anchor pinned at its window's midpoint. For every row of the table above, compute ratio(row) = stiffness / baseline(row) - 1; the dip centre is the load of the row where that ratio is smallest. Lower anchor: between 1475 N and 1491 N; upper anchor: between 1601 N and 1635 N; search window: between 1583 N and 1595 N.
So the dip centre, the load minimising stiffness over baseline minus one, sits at 1592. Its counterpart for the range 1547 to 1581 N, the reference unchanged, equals 1552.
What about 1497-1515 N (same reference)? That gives 1512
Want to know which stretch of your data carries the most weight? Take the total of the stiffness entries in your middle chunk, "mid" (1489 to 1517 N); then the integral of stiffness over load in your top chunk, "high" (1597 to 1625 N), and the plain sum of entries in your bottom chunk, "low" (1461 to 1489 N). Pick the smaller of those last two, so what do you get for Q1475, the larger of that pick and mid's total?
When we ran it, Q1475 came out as 172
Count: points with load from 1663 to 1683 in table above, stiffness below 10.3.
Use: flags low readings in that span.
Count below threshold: 10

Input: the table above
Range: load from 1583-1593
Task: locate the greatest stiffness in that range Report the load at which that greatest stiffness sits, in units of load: 1590 N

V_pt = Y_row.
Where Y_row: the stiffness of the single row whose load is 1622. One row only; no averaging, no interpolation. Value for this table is 9.48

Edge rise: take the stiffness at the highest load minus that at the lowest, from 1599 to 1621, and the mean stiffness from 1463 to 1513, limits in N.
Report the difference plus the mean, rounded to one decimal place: 10.4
